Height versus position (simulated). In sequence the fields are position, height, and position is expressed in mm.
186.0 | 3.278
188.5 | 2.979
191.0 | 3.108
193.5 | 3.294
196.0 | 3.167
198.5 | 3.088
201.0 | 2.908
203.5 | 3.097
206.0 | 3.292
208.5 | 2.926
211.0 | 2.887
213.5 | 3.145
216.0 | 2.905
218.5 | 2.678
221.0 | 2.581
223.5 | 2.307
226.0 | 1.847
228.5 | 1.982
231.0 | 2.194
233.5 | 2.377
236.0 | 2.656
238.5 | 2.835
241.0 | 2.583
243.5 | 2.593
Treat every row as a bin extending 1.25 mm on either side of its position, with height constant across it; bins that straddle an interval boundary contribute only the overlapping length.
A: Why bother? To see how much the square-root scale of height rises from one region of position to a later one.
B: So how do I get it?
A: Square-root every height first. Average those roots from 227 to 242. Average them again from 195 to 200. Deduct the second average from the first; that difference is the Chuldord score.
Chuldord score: -0.21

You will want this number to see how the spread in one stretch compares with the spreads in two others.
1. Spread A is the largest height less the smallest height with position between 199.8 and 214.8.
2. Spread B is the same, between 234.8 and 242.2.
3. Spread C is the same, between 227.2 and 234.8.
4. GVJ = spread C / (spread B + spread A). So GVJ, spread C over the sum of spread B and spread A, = 0.6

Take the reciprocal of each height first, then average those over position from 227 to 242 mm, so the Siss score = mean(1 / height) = 0.42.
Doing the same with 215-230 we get 0.43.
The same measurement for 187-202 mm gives 0.32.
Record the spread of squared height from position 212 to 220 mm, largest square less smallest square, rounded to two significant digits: 2.7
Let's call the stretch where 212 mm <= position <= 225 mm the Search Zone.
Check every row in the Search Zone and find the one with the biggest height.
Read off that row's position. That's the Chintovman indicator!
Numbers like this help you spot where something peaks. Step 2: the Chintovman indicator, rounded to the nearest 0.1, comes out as 213.5 mm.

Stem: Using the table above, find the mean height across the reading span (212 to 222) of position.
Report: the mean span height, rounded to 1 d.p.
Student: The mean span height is 2.8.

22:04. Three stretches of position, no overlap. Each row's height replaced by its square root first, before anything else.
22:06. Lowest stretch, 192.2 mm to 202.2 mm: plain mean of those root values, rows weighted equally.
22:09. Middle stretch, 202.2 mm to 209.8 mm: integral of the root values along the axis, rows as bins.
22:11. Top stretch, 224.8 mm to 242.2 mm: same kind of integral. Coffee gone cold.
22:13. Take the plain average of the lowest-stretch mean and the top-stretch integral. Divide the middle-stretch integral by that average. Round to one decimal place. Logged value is 0.9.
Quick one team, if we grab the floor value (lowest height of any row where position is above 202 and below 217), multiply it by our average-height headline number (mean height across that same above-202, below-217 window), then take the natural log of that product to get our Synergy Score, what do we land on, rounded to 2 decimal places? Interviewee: 2.17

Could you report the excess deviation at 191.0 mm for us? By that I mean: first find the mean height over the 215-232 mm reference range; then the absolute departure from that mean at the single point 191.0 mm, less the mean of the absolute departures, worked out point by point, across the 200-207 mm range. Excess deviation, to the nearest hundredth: 0.01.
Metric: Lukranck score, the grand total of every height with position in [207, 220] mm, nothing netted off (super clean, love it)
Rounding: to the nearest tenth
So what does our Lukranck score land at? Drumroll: 14.5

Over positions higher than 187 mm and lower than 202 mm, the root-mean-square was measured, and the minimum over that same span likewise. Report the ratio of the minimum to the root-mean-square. 0.94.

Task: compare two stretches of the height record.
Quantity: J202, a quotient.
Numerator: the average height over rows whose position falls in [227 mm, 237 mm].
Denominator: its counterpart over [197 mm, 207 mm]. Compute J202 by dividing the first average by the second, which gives 0.74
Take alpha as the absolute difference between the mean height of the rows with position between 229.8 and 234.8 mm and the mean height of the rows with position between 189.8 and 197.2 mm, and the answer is 0.90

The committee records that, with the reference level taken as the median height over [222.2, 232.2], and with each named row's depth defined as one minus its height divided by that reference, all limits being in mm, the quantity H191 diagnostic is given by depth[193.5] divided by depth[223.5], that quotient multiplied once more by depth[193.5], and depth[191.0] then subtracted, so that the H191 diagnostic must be -2.7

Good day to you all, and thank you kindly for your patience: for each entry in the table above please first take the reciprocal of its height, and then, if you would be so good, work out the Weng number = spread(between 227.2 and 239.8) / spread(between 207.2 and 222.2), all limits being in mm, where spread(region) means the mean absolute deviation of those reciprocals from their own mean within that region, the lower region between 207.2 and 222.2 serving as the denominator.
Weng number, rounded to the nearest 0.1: 2.4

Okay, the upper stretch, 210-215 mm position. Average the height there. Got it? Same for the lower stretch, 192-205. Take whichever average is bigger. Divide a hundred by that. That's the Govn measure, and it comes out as 32.1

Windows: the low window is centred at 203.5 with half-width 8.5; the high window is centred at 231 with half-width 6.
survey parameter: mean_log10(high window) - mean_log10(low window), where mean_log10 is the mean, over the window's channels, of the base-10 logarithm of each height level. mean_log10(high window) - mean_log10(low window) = -0.14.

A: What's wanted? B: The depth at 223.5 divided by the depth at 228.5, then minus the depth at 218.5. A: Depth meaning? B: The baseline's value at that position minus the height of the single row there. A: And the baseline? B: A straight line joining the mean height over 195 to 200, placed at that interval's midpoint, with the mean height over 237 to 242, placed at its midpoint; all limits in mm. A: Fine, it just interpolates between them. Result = 0.4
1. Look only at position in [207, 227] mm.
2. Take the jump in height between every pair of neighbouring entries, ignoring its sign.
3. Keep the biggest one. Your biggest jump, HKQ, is 0.46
